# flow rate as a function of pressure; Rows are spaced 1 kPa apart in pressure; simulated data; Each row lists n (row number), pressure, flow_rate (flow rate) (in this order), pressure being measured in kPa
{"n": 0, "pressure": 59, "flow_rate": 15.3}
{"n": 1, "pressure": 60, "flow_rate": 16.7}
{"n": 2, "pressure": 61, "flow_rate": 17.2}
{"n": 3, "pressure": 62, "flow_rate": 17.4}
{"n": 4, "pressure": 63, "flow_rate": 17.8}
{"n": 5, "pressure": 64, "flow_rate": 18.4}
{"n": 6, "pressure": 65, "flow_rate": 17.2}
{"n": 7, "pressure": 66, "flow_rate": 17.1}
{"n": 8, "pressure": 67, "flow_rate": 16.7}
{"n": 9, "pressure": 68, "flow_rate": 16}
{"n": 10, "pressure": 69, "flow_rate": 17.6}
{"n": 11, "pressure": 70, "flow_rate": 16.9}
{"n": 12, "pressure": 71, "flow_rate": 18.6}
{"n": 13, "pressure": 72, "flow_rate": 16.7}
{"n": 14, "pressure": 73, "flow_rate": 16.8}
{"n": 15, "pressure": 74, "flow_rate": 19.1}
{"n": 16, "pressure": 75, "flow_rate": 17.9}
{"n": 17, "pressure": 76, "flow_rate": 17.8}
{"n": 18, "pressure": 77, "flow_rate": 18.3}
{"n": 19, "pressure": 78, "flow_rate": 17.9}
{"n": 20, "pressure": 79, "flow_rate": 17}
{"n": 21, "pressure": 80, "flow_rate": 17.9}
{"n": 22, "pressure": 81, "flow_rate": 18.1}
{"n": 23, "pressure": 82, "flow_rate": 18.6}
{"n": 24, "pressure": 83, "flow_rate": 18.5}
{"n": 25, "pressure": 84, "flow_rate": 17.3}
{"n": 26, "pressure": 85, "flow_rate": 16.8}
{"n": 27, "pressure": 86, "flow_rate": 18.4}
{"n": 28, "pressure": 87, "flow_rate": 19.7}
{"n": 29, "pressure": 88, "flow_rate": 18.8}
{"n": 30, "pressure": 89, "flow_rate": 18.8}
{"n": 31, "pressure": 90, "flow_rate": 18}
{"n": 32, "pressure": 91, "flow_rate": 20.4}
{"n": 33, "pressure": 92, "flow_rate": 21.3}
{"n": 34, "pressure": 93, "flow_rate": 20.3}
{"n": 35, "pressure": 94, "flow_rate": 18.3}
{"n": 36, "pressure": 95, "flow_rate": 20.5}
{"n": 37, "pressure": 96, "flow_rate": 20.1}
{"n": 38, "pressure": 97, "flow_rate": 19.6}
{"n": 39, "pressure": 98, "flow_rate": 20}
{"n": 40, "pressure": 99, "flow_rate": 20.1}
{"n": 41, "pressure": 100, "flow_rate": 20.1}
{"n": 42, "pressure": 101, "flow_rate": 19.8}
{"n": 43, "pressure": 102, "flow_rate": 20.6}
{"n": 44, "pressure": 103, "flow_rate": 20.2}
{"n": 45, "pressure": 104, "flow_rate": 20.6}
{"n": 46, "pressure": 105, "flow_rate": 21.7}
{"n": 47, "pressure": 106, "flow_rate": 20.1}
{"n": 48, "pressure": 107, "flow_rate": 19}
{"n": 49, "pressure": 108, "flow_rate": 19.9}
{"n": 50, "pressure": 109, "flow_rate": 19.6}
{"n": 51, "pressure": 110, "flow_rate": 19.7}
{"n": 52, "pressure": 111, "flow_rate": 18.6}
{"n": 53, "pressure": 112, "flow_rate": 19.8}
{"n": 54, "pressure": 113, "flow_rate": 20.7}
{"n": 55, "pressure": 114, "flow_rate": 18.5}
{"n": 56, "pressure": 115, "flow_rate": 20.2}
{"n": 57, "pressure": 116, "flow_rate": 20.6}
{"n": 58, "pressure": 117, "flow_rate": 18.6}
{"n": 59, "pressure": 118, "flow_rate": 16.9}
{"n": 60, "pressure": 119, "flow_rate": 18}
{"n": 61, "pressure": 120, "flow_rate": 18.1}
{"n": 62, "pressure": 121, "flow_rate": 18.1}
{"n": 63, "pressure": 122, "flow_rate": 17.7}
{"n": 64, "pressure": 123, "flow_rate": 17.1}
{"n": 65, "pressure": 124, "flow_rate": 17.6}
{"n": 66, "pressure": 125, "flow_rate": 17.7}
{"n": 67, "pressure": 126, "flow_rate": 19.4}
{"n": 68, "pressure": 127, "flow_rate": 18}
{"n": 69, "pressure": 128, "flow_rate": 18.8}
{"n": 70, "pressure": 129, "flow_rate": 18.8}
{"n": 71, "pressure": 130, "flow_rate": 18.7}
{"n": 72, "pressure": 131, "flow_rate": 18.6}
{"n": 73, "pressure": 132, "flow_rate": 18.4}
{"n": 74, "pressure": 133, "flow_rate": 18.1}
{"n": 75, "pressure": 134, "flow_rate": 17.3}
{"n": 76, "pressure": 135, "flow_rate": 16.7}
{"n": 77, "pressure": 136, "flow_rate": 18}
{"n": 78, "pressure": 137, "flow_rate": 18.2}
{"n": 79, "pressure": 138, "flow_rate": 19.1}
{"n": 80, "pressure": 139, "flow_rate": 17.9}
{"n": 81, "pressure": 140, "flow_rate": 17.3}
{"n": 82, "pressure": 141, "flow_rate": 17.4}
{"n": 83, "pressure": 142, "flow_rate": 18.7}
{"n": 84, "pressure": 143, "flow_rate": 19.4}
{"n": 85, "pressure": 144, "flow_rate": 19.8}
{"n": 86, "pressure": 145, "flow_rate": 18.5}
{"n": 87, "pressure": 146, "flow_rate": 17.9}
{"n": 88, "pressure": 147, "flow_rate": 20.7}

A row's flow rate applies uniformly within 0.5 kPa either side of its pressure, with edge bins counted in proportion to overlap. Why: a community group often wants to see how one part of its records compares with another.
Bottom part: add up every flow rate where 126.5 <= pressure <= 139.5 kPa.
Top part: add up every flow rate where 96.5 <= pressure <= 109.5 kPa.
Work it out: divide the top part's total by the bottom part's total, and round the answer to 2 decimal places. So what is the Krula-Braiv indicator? 1.10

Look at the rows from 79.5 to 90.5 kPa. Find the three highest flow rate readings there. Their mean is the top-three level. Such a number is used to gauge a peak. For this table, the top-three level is 19.1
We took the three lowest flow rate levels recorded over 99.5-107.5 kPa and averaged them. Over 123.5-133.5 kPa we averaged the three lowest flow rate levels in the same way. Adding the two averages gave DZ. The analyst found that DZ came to 37.4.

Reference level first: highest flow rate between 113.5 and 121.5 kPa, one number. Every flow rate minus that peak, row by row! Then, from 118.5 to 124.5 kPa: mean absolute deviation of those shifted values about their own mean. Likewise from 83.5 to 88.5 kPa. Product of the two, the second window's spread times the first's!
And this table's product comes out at 0.28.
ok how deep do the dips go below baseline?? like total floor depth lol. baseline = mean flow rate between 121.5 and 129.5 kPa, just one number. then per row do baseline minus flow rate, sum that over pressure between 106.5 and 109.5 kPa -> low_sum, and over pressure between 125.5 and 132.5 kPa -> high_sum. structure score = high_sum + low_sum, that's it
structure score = -8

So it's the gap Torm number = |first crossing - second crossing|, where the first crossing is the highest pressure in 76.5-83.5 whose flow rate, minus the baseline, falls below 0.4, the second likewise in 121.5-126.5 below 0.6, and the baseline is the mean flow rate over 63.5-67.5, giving 46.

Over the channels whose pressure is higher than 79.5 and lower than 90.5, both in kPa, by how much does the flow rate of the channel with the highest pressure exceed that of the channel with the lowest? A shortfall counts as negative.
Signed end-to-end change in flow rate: 0.10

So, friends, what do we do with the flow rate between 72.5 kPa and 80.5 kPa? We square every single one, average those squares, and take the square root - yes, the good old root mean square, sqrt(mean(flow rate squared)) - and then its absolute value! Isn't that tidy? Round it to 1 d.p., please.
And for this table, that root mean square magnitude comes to 17.9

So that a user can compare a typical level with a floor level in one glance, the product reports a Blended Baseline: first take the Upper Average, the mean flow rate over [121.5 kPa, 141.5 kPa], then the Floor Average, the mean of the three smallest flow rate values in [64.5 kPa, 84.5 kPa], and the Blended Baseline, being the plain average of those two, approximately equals 17.25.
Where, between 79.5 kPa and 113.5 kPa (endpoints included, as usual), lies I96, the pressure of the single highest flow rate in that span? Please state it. 105 kPa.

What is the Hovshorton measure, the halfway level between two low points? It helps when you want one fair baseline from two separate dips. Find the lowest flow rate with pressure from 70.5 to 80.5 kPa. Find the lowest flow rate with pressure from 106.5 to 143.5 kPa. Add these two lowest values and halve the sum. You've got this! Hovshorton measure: 16.7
